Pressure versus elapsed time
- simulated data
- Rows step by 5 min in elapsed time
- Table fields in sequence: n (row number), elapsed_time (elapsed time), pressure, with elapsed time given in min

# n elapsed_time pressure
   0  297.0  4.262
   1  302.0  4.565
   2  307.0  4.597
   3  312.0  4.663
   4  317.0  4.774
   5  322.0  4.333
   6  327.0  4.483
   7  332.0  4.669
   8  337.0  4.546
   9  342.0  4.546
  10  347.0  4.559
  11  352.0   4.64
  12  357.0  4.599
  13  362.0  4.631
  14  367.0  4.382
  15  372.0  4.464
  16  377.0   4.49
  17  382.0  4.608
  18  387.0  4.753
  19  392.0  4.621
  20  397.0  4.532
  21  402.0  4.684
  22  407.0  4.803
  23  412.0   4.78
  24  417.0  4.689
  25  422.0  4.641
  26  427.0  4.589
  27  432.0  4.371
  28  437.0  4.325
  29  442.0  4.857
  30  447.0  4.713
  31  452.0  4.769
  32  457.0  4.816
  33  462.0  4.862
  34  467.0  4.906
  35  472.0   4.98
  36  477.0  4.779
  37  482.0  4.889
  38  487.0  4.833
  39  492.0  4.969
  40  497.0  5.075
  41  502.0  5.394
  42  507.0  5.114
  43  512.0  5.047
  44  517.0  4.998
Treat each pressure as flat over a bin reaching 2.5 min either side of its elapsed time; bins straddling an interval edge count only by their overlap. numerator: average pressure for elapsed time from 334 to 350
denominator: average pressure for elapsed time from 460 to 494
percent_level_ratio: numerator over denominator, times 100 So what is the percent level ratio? 93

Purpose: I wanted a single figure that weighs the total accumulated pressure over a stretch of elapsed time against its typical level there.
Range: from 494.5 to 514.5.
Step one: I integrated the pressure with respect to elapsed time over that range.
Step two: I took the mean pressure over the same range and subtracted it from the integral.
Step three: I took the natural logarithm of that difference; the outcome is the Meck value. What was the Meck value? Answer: 4.58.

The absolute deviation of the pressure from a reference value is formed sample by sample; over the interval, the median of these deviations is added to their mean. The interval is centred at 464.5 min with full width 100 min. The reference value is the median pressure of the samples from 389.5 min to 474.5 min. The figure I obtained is 0.38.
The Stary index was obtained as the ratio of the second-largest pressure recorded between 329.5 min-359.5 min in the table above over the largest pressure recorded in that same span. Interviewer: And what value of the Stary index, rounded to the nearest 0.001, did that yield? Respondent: 0.994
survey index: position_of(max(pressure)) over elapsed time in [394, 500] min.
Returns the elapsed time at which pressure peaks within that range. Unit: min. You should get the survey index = 497.0 min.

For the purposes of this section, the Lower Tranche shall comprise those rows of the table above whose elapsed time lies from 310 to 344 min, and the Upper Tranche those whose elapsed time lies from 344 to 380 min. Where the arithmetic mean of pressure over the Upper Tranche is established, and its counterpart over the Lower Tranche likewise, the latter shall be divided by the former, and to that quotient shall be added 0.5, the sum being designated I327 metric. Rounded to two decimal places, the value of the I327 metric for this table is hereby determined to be 1.51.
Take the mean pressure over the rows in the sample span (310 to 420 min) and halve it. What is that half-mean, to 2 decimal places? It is 2.30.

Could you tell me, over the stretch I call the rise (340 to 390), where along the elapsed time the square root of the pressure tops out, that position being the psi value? 387.0 min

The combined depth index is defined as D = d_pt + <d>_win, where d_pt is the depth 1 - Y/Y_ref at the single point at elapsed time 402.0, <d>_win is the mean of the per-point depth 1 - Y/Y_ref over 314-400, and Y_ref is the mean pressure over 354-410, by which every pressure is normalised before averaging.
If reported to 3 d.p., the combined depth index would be -0.012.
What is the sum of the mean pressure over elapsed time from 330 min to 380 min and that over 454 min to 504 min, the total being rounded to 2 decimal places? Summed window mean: 9.50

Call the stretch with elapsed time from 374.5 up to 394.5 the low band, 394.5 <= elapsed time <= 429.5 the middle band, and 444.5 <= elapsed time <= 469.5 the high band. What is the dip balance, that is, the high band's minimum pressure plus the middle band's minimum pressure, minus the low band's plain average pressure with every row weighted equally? 4.6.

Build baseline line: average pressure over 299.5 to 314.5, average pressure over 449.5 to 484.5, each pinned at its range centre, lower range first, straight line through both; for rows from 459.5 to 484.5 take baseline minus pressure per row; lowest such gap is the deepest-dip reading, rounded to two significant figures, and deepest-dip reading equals -0.11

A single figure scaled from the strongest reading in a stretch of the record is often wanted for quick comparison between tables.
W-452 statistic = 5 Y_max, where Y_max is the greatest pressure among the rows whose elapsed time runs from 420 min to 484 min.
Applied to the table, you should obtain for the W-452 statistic 24.9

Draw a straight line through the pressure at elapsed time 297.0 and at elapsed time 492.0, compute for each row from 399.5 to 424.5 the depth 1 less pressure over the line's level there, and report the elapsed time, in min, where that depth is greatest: 422.0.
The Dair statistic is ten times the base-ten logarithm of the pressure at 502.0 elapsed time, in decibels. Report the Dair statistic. 7.32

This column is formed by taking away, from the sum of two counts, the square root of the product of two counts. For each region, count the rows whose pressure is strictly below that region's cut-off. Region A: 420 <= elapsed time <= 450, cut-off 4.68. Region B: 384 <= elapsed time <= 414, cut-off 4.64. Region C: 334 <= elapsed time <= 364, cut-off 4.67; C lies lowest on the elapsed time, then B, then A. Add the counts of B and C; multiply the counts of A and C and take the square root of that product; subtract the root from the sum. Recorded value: 3.1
